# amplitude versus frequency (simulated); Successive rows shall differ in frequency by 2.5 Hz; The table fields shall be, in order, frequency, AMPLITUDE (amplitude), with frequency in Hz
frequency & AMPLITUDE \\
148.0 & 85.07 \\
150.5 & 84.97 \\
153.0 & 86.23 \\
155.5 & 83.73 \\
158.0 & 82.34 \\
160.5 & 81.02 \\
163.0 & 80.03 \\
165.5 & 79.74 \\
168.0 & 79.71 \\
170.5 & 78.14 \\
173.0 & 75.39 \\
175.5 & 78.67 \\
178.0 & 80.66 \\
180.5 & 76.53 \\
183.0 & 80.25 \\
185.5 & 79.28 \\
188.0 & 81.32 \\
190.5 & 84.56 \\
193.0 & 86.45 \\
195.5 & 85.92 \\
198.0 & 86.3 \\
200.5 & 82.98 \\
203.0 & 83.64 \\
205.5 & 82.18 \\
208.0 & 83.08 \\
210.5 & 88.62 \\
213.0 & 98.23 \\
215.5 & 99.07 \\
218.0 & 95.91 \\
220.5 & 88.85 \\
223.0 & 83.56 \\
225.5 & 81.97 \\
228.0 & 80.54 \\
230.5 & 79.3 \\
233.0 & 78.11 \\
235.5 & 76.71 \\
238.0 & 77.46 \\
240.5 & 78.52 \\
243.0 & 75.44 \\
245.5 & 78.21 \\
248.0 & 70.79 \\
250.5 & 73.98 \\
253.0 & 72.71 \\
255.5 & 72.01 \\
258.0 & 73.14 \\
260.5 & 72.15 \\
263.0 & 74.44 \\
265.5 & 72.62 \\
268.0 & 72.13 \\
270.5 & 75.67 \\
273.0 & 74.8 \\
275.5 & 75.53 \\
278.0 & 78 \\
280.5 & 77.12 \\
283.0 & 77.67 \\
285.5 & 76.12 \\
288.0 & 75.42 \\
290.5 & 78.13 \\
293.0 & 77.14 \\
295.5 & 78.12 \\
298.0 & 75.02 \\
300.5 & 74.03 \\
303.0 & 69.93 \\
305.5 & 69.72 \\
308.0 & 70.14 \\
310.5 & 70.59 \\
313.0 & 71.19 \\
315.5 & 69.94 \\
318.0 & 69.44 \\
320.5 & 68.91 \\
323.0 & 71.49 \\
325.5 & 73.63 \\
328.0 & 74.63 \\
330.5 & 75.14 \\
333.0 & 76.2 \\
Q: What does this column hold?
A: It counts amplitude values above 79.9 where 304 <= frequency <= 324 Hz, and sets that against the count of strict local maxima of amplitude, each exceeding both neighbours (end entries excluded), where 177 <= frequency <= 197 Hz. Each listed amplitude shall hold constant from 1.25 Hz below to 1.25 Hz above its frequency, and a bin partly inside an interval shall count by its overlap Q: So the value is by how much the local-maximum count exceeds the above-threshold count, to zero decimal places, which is 2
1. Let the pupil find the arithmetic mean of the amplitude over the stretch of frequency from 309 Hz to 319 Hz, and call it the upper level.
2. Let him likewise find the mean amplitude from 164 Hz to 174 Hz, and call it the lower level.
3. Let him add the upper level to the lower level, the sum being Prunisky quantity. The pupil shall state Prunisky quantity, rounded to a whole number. 149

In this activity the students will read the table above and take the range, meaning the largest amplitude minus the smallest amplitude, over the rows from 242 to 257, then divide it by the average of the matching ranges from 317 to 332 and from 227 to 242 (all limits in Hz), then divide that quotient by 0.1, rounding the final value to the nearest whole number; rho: 15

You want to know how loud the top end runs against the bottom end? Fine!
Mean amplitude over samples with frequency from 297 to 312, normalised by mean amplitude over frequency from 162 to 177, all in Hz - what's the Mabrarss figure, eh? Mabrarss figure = 0.91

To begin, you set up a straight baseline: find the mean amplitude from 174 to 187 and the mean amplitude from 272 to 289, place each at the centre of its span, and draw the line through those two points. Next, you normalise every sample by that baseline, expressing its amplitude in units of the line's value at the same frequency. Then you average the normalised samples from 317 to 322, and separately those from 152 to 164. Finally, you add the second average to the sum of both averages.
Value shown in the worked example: 2.99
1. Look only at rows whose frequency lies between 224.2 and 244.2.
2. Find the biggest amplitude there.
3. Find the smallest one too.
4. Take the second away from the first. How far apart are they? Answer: 6.5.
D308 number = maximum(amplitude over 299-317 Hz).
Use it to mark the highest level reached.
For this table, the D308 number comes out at 74.03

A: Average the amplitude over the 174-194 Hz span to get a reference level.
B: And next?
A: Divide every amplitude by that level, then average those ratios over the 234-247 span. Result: 0.95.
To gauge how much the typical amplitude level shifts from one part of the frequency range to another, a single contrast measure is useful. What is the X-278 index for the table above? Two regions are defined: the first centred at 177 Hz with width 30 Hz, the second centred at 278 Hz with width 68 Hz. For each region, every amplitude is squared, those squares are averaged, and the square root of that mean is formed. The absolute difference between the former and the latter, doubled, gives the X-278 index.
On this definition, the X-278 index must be 10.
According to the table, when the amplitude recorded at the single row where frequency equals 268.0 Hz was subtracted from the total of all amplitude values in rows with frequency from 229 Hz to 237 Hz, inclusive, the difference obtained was 162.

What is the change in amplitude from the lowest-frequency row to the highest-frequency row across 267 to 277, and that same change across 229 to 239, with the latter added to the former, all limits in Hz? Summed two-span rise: 2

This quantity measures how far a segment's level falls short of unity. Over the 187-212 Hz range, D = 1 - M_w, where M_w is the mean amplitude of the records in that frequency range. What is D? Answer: -84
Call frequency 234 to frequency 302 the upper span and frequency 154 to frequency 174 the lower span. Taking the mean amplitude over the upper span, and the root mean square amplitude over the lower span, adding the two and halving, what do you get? 77.7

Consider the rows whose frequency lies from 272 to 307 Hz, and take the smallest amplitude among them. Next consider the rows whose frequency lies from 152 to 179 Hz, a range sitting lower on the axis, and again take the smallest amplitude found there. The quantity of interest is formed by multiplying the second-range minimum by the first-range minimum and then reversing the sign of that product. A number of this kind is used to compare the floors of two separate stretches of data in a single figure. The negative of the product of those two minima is -5256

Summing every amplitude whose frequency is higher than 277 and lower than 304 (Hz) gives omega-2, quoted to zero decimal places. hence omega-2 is 837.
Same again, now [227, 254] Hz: 842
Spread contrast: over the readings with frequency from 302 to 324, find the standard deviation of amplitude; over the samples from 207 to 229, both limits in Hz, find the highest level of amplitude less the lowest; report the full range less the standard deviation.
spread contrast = 18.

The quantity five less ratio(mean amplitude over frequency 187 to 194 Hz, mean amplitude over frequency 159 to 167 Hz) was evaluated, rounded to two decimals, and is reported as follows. 3.95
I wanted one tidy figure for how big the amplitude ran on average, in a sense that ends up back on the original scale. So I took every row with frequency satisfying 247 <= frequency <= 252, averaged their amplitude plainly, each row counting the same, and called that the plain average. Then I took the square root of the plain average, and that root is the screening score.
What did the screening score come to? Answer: 8.51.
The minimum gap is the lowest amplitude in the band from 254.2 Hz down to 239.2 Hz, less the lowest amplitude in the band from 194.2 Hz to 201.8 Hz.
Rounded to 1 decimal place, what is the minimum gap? -12.2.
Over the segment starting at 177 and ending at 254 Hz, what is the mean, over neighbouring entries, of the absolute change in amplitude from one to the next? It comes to 2.7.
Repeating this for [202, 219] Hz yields 3.6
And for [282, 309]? 1.6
